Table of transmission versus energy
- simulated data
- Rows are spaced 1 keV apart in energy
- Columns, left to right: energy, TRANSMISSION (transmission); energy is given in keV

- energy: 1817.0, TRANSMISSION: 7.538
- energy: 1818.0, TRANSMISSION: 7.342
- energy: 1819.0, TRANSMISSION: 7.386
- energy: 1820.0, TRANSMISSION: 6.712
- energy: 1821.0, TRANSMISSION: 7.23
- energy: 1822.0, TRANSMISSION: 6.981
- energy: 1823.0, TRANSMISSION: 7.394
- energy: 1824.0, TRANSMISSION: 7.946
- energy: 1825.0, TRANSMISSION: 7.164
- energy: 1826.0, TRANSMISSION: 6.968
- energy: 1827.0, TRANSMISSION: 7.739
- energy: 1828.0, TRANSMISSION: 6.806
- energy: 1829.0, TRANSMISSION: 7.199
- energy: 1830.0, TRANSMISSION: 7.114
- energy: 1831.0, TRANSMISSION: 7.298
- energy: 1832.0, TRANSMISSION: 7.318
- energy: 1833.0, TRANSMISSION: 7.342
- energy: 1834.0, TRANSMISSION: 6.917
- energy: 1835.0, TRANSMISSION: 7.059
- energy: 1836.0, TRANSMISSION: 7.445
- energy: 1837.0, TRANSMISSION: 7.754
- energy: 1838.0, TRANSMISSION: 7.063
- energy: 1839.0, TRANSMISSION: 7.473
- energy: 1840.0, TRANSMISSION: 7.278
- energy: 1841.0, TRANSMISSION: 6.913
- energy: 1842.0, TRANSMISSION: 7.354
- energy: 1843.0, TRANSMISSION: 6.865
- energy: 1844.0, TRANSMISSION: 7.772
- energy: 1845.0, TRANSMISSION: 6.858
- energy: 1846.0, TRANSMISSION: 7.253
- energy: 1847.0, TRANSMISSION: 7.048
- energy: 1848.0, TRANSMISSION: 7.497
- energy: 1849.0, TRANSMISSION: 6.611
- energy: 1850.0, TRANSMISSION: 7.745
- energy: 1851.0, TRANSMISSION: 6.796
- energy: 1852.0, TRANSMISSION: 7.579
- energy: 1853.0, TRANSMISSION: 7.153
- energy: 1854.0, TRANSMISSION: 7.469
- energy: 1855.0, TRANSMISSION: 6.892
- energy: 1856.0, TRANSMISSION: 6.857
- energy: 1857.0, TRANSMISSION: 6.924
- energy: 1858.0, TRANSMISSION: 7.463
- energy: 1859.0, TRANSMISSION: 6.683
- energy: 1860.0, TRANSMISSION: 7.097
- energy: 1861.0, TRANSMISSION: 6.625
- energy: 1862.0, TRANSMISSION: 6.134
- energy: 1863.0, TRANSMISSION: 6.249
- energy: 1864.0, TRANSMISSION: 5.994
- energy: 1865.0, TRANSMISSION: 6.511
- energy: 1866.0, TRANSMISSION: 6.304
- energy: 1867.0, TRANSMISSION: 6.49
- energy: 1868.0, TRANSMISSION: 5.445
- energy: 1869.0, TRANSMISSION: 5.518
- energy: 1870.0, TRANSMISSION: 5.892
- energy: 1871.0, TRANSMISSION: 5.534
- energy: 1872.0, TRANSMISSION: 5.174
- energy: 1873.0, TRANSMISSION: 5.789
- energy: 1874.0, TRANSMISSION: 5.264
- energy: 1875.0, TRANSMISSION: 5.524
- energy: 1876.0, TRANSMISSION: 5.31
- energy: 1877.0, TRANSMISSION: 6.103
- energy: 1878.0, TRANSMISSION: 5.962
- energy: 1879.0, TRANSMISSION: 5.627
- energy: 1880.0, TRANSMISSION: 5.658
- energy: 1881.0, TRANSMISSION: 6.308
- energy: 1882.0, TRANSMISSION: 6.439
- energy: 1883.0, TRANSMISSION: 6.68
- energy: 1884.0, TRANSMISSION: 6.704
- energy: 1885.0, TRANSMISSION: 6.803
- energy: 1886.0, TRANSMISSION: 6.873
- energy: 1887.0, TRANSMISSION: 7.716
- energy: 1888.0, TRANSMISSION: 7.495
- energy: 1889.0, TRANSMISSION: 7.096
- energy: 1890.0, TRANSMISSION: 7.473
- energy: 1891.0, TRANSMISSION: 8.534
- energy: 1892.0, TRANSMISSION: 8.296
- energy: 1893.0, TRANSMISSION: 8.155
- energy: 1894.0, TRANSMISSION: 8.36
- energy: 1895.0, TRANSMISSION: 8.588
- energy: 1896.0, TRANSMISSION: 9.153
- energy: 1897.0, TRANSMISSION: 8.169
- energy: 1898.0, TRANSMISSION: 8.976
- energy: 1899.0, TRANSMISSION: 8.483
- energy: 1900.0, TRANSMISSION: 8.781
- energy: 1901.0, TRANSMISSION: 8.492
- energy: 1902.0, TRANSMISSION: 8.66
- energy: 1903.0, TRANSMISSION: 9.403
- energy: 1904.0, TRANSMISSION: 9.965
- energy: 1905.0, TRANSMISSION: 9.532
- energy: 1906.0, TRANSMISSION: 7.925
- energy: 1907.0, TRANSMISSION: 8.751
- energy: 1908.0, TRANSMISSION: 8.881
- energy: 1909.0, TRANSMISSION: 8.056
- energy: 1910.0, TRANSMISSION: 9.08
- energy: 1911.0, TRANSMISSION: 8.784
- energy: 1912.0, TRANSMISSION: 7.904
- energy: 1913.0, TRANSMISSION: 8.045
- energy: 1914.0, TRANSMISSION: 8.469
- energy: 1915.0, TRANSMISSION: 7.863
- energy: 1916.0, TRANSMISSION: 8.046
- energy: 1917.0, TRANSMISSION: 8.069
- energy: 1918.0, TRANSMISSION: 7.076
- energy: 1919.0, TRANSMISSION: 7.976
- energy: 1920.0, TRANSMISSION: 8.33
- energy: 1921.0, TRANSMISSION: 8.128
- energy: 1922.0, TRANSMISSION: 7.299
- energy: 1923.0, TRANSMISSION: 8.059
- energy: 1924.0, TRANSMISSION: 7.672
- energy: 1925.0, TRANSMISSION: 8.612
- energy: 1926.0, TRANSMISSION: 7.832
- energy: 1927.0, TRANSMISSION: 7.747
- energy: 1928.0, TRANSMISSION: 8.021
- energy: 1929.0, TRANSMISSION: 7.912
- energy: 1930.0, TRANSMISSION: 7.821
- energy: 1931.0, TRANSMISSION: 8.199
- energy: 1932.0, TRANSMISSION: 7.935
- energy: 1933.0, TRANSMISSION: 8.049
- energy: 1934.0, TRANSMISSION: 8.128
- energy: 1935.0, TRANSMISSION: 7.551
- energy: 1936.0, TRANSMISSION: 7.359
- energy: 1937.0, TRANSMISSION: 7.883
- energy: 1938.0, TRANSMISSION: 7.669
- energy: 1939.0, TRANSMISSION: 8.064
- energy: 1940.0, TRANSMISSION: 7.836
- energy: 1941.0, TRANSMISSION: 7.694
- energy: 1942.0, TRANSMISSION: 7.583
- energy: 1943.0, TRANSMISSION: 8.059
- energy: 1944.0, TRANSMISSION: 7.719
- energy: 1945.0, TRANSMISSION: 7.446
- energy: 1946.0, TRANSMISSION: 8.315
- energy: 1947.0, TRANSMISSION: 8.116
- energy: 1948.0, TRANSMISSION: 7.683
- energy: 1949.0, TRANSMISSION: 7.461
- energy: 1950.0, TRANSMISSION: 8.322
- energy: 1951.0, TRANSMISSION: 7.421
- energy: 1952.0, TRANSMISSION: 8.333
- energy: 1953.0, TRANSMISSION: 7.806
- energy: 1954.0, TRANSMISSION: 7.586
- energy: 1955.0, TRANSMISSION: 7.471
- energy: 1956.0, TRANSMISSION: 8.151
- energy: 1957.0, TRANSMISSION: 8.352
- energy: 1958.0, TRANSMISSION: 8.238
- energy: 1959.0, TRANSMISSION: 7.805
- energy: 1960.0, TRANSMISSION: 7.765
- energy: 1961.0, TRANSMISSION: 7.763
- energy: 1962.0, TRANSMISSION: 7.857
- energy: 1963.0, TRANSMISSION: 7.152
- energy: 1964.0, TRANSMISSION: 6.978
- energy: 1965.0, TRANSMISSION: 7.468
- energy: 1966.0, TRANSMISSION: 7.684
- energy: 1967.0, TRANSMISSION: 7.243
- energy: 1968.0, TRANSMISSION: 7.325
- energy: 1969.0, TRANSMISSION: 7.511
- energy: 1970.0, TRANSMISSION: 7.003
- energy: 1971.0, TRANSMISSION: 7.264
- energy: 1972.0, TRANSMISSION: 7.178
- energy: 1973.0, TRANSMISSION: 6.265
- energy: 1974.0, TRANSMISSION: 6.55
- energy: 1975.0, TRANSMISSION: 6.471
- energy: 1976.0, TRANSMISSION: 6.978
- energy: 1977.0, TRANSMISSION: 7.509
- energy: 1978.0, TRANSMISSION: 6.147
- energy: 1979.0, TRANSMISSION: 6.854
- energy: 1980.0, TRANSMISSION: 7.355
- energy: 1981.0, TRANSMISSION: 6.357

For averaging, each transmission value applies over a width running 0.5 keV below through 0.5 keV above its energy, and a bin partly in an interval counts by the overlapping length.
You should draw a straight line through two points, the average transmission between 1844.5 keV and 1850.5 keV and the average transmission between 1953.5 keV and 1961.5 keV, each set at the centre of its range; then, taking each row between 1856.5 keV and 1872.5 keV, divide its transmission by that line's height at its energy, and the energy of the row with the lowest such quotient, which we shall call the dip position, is 1872.0 keV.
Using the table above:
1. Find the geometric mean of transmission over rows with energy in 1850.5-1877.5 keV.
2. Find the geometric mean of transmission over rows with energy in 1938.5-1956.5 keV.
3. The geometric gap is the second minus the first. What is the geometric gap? 1.5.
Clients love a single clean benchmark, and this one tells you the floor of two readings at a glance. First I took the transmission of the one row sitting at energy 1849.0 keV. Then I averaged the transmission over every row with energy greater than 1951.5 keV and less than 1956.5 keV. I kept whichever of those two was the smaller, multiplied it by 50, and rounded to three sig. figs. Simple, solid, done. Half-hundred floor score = 331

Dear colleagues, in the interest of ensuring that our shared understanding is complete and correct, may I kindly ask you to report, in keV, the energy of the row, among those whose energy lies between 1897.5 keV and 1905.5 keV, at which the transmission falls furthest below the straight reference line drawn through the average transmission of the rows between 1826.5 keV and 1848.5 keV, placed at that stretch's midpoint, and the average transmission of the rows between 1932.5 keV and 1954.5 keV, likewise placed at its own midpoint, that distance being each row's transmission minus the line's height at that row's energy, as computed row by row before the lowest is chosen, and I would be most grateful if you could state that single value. 1901.0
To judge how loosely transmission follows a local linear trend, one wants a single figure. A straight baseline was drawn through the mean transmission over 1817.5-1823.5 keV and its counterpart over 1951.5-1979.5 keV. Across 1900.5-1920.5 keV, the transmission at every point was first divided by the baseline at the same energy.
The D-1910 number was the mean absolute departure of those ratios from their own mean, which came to 0.074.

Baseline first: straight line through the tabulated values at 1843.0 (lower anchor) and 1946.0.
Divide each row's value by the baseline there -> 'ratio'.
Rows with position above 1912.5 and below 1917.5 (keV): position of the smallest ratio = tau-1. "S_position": 1915.0 keV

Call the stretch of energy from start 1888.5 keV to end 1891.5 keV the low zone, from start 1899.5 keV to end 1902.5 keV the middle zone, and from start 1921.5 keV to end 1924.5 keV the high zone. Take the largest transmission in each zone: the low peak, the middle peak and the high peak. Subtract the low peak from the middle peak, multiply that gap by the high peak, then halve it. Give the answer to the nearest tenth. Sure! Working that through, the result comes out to 1.0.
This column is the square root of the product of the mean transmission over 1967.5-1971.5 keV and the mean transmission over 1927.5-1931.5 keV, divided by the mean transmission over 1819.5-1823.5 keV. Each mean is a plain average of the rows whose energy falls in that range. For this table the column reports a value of 1.08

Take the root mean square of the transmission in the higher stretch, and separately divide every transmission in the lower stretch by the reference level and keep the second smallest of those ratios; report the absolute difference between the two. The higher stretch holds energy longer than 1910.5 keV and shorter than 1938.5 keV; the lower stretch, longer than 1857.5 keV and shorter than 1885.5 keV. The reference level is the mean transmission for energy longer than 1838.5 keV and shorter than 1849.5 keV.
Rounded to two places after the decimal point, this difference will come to 7.22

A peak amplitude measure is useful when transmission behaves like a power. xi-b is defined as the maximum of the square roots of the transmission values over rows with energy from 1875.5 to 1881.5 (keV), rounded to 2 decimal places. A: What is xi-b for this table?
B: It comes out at 2.51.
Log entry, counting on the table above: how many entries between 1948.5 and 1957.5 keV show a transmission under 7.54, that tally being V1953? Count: 3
